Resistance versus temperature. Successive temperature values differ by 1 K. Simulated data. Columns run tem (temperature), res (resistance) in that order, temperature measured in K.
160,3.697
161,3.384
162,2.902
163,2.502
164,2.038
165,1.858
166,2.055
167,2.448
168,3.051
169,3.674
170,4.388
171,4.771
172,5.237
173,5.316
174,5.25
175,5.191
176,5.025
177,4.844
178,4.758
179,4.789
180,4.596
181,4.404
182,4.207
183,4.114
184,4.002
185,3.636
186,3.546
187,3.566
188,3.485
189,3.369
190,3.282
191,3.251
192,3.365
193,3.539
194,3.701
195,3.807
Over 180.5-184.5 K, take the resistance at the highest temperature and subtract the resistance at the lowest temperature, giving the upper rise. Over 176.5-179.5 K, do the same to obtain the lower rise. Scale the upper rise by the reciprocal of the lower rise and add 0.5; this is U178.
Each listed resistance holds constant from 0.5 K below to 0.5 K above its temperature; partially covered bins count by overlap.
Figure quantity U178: 7.8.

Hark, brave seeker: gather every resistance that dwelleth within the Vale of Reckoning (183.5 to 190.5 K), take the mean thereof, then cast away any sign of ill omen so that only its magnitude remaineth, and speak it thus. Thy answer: 3.6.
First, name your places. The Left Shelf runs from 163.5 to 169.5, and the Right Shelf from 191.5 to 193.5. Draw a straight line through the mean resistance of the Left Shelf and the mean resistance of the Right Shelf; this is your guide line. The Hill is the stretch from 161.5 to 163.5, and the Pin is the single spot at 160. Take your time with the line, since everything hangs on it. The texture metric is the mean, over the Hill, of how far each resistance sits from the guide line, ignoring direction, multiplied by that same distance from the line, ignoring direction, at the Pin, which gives 0.46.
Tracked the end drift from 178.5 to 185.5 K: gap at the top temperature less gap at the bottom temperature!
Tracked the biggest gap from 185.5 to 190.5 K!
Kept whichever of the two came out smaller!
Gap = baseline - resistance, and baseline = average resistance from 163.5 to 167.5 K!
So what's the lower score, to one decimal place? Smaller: -1.2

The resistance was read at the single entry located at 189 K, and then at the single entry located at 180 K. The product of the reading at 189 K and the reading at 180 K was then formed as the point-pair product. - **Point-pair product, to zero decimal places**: 15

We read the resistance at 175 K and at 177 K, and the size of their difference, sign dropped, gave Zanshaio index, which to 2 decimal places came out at 0.35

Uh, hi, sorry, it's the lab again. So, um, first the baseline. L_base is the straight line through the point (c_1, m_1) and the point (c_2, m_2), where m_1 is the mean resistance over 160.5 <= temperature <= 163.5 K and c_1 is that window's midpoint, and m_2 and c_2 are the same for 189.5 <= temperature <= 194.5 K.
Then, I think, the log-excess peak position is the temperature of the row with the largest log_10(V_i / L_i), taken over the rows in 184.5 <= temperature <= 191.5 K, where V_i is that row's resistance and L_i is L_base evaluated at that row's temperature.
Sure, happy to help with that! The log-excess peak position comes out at 185 K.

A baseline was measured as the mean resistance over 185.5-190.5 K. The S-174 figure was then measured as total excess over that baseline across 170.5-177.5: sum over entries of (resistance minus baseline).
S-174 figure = 11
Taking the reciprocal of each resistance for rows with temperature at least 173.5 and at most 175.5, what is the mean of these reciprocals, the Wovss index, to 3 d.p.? 0.192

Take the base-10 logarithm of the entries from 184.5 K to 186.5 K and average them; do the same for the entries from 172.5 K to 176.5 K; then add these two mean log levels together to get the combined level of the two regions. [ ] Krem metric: 1.271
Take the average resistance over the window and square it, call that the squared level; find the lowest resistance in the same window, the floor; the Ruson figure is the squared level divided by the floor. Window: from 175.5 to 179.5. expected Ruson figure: 5.0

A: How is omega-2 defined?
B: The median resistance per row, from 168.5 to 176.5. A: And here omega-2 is 5.11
